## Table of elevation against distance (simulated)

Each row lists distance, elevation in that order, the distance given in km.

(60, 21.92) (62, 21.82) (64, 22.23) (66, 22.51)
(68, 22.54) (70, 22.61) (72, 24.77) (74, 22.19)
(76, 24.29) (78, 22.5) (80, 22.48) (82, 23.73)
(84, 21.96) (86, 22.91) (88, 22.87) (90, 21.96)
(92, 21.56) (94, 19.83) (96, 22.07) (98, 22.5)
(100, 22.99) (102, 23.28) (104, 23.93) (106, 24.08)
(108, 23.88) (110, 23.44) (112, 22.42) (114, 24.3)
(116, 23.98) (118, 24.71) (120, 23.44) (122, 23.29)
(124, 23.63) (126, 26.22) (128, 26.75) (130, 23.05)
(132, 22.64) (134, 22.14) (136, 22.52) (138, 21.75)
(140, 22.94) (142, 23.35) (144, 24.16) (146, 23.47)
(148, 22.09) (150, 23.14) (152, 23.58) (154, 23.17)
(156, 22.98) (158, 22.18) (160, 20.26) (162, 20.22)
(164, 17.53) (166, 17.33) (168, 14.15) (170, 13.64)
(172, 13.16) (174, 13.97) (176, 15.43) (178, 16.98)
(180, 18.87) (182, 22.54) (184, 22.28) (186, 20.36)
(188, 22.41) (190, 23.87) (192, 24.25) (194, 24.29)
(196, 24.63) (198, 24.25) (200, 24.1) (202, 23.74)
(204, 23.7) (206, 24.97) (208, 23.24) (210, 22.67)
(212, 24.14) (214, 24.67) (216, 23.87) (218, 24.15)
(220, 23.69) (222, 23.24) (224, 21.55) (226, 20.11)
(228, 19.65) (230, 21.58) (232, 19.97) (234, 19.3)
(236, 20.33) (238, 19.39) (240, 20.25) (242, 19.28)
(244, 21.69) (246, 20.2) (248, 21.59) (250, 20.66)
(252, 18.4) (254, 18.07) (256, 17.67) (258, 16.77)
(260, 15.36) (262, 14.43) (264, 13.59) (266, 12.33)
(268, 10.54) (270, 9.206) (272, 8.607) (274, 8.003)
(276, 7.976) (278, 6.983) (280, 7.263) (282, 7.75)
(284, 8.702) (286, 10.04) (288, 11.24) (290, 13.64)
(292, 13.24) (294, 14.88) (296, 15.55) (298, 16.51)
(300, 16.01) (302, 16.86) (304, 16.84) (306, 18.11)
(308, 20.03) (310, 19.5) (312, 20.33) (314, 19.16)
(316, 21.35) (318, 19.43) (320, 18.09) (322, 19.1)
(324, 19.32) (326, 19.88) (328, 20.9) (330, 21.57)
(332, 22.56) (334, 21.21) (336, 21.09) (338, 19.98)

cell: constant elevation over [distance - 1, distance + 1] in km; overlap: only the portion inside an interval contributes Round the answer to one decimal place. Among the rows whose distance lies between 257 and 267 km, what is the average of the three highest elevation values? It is 15.5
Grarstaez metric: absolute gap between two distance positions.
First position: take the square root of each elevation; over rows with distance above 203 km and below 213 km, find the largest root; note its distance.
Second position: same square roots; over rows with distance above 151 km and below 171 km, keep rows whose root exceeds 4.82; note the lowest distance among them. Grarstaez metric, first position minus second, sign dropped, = 54 km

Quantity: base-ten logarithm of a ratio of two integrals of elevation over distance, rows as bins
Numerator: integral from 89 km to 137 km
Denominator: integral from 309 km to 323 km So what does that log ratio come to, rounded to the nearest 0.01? 0.61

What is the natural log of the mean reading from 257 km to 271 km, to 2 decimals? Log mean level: 2.58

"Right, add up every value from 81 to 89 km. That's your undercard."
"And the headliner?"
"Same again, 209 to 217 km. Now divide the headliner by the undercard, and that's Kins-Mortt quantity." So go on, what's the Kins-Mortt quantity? 1.04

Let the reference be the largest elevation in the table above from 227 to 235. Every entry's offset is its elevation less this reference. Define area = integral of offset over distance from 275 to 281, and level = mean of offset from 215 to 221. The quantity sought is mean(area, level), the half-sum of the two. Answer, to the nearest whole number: -41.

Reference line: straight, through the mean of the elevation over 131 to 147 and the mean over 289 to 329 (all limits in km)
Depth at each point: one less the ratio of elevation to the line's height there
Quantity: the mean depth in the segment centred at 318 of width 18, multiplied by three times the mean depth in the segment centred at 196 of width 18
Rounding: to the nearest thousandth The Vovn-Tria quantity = 0.041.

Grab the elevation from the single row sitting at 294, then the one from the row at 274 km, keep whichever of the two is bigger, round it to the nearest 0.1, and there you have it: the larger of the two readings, 14.9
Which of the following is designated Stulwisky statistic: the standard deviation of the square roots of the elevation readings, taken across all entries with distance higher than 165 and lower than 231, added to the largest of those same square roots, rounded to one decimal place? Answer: 5.4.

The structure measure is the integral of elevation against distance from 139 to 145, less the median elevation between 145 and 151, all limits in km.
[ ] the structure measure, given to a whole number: 118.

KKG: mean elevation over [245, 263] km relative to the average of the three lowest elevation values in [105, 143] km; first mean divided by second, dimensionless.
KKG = 0.82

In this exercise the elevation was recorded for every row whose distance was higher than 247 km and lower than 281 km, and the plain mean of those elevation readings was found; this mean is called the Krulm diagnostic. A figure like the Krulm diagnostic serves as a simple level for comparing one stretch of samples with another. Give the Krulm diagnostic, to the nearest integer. 13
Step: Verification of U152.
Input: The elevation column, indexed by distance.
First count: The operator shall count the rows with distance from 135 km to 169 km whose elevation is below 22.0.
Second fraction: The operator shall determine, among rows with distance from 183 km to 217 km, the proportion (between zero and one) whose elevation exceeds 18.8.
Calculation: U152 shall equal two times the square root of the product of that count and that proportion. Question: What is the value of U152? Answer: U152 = 4.9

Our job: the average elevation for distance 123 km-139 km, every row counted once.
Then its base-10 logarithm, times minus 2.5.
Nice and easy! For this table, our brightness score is -3.43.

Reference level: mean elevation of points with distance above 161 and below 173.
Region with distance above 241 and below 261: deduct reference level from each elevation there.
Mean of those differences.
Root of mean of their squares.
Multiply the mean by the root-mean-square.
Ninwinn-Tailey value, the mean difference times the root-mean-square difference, 11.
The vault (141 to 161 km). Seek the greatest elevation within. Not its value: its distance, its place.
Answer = 144 km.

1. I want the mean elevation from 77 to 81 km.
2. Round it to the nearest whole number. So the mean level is 22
